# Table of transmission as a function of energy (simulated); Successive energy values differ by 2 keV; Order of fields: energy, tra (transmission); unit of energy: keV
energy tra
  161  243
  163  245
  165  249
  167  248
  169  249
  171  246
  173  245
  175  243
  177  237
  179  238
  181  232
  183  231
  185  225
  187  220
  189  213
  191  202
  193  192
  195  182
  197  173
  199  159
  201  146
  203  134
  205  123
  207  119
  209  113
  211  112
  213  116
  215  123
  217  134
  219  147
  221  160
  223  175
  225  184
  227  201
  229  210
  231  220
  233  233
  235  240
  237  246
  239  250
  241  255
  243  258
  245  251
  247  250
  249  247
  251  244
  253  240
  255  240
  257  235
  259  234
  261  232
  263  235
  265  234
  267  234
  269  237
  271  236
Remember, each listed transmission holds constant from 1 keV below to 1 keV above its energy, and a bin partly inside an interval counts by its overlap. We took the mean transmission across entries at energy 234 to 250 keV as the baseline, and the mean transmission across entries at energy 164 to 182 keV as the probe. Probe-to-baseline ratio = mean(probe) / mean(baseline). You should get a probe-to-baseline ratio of 0.97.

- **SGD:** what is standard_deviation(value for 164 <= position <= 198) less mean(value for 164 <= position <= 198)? -201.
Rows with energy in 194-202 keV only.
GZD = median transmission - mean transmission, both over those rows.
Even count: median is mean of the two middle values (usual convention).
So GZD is 1.0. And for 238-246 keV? -0.5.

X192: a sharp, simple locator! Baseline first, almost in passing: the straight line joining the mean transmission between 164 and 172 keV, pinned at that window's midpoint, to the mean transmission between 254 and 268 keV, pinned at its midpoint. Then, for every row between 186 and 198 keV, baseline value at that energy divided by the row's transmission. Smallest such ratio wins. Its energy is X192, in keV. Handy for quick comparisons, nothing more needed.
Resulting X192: 187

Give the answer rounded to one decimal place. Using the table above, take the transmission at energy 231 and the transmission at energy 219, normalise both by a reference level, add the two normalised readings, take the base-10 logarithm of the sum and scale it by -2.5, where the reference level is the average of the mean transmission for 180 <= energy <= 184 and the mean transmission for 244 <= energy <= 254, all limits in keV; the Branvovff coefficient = -0.5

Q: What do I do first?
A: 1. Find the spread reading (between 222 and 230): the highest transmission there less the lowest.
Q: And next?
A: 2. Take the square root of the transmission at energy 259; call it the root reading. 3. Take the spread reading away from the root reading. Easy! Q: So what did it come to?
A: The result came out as -19.7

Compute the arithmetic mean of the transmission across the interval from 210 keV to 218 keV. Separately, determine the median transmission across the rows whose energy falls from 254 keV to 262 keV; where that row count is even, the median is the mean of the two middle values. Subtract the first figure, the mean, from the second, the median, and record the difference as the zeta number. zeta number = 113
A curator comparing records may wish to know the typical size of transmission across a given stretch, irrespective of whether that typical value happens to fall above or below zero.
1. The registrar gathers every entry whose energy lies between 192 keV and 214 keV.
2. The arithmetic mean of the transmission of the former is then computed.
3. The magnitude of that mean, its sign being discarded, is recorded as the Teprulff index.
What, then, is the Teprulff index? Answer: 143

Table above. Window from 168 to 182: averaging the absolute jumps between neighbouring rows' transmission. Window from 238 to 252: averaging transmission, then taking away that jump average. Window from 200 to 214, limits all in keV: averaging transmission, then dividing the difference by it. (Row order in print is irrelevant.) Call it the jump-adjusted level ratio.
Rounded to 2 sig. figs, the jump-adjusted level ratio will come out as 2.0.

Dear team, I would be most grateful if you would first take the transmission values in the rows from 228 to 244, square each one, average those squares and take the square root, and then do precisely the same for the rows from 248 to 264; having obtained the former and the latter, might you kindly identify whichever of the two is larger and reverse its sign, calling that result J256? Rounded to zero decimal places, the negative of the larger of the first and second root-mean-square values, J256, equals -240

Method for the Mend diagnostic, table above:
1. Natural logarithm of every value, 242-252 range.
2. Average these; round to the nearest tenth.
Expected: 5.5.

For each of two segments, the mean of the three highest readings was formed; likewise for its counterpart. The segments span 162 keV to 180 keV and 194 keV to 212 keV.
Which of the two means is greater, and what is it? 249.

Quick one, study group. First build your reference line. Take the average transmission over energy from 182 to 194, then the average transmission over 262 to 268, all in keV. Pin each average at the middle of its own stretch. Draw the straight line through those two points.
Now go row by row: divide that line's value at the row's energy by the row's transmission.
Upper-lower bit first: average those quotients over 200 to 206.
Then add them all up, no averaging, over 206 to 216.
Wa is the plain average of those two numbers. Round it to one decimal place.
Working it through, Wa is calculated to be 5.5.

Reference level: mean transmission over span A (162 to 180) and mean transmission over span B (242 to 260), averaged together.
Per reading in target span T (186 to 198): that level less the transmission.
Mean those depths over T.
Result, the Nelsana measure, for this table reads 47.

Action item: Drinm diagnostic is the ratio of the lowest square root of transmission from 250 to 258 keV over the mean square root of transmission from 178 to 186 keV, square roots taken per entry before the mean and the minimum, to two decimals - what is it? 1.01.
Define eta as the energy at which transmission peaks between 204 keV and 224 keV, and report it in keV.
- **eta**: 223 keV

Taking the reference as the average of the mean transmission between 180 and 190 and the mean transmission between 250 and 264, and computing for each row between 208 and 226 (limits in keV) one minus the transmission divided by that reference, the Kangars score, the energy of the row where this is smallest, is 225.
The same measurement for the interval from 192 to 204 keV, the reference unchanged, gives 193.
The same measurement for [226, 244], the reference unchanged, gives 243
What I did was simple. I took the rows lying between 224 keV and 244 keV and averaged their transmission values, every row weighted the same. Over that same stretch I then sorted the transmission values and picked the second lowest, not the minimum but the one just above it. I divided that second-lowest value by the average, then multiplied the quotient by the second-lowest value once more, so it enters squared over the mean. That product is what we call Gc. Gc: 176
